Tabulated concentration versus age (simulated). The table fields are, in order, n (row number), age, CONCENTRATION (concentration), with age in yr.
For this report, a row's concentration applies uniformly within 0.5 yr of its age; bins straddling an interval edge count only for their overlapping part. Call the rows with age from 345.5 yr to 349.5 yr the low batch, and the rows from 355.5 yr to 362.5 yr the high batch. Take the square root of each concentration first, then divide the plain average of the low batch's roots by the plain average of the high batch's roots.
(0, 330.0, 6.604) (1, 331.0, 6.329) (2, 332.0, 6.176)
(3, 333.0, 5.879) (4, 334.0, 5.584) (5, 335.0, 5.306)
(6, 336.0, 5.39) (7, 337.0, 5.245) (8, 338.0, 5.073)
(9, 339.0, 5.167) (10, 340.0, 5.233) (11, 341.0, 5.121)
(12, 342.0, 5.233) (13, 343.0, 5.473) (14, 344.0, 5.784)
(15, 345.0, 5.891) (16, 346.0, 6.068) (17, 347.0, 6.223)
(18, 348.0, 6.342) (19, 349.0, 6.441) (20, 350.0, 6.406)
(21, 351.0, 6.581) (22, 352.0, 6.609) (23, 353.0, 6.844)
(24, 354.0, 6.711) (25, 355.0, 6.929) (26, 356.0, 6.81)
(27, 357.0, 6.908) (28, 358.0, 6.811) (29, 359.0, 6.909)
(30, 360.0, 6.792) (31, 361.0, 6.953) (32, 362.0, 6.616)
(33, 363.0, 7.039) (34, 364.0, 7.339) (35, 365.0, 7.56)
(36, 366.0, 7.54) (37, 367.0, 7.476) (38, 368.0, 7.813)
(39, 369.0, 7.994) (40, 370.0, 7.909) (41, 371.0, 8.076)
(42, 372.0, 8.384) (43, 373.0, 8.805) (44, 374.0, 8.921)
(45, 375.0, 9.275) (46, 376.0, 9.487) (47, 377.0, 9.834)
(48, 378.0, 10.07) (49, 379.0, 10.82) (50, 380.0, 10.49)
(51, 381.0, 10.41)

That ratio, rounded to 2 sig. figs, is 0.96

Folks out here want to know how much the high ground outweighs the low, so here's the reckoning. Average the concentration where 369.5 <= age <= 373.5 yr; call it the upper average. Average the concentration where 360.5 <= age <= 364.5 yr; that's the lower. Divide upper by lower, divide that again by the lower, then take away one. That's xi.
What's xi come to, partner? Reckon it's -0.830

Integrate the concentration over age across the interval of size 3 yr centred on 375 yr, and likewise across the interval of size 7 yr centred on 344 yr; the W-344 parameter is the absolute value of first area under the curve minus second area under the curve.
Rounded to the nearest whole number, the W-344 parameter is 12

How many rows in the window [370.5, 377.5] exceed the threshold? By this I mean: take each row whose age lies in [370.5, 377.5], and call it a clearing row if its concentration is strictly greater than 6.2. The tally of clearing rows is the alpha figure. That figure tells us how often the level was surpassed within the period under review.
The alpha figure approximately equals 7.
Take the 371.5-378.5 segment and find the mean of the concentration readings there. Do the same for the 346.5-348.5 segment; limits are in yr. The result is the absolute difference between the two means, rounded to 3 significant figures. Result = 2.97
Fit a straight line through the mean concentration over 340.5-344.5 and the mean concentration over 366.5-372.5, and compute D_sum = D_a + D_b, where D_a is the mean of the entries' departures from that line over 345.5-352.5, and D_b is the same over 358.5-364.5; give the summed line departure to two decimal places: 0.12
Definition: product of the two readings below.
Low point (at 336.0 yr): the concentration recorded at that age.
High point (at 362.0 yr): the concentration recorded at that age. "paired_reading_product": 36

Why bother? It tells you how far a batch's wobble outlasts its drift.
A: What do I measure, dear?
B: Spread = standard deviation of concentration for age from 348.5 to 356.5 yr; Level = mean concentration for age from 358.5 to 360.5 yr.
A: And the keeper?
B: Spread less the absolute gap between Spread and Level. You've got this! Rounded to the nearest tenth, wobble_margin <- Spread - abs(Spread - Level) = -6.5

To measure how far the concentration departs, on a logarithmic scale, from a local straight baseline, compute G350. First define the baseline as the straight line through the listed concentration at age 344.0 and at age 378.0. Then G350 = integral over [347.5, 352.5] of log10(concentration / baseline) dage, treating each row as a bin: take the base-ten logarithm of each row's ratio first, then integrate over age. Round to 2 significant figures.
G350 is -0.021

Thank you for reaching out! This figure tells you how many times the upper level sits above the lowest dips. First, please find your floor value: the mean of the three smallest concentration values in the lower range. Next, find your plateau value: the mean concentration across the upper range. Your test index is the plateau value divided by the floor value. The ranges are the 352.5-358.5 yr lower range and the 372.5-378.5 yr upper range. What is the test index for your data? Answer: 1.39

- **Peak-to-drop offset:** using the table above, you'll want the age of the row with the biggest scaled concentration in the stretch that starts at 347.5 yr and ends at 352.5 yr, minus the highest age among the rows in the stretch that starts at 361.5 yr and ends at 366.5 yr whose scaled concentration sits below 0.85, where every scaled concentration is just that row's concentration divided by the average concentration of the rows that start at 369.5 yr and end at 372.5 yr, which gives -10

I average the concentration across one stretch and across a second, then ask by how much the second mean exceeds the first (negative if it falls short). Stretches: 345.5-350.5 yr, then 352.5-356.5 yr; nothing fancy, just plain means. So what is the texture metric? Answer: 0.5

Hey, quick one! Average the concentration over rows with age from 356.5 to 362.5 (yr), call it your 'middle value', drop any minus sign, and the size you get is 6.8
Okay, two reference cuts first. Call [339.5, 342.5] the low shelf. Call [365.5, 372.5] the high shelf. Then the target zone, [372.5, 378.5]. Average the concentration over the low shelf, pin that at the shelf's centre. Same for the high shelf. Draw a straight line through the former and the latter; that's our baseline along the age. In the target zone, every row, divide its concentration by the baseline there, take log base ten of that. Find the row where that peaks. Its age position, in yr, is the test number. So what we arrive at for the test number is 378.0 yr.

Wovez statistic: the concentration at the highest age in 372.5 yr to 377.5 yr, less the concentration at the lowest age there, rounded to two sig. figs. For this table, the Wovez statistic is 1.0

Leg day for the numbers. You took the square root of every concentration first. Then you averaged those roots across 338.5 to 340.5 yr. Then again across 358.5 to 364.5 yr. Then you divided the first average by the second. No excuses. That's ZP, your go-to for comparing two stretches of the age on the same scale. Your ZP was 0.87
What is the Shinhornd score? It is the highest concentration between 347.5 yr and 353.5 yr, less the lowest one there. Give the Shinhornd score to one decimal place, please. 0.5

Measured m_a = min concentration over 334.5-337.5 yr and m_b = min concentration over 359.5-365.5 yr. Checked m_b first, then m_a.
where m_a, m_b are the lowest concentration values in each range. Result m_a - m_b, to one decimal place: -1.4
